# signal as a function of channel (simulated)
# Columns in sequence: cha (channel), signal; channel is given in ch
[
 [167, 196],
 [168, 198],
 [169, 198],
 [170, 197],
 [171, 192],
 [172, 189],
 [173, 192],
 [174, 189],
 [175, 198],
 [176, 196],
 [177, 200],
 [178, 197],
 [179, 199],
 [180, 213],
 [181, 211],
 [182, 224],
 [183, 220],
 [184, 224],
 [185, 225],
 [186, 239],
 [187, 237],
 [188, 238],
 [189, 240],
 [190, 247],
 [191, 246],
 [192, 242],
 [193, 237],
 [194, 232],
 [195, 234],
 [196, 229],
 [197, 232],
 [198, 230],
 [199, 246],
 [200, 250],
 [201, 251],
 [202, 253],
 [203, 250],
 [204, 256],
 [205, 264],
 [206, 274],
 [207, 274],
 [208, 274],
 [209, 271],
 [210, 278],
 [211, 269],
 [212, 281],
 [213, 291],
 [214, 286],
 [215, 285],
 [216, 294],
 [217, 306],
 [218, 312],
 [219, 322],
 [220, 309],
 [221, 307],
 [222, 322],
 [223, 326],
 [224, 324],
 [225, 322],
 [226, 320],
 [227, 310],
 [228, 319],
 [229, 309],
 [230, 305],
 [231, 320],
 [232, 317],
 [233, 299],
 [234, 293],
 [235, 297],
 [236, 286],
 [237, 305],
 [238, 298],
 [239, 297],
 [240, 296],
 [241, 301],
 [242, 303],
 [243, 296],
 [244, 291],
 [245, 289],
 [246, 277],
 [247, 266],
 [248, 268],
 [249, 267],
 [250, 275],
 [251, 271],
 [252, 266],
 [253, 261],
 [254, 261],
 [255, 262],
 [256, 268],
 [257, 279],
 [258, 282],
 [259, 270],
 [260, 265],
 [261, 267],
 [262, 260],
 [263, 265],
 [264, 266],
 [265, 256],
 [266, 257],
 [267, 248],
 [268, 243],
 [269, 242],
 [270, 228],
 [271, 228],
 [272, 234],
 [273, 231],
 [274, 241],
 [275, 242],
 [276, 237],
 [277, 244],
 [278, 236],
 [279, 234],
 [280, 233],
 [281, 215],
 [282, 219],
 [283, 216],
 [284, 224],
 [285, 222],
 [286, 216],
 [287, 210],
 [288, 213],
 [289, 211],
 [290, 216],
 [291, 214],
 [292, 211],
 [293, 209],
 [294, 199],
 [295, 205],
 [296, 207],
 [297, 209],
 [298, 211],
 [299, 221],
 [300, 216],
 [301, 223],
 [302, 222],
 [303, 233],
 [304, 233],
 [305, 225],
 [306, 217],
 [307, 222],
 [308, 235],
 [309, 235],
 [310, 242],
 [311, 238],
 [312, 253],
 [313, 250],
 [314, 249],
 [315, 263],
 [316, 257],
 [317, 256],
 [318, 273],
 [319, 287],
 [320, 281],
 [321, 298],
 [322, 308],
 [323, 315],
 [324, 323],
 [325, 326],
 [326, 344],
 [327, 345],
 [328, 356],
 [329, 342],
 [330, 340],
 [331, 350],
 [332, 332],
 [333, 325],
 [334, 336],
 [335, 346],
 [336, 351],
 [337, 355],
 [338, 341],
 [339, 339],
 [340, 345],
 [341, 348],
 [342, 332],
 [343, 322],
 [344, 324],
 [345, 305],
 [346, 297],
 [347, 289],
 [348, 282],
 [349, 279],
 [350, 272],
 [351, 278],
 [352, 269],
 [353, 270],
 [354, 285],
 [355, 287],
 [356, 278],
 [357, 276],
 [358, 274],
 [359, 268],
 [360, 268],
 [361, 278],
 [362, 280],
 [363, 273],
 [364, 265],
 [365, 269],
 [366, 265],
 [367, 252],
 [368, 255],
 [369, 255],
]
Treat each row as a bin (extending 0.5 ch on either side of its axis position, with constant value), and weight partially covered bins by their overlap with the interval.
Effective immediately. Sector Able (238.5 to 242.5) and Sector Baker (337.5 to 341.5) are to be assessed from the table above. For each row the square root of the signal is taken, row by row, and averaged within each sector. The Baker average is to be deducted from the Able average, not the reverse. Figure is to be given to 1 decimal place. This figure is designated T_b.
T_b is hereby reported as -1.2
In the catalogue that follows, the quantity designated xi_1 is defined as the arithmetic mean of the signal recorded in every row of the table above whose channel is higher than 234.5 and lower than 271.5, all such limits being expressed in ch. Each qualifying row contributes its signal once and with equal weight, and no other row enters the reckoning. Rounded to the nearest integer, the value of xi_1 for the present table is 272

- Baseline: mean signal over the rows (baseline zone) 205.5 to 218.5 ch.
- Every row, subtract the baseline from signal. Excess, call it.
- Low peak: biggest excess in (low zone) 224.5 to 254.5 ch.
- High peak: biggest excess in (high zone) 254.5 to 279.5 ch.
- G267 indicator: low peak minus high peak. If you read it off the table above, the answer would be 40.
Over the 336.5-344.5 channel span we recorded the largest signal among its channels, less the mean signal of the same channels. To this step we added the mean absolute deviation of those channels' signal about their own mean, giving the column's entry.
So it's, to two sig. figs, 26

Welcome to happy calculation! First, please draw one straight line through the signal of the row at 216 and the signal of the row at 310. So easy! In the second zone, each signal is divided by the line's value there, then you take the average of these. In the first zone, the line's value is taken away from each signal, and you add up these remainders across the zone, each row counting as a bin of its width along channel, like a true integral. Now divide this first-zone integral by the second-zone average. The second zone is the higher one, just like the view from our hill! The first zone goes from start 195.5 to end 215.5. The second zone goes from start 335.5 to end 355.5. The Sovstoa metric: -543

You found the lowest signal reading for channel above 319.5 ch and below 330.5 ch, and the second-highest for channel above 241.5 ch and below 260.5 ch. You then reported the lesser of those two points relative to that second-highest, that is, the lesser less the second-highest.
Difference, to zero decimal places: -15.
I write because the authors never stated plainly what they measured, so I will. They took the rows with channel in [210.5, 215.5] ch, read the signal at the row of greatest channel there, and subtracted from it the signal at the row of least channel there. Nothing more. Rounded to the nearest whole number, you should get 16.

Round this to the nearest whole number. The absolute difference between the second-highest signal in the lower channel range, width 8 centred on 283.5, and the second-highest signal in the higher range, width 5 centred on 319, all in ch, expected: 63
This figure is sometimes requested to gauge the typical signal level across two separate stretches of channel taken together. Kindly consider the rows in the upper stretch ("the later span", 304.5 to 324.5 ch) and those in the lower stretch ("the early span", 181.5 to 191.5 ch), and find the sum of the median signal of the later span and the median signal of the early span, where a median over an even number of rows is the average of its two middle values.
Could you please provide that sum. 492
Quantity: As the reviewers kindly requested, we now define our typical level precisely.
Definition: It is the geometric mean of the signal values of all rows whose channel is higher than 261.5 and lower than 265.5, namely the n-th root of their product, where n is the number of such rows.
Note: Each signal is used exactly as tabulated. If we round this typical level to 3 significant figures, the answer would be 262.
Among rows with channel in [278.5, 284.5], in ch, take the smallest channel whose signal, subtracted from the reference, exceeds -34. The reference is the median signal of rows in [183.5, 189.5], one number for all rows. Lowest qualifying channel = 279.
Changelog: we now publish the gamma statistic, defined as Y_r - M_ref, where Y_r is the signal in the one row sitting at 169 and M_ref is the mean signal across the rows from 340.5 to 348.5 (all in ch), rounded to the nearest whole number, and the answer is -114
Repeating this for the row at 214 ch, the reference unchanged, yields -26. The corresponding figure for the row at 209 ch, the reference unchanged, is -41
